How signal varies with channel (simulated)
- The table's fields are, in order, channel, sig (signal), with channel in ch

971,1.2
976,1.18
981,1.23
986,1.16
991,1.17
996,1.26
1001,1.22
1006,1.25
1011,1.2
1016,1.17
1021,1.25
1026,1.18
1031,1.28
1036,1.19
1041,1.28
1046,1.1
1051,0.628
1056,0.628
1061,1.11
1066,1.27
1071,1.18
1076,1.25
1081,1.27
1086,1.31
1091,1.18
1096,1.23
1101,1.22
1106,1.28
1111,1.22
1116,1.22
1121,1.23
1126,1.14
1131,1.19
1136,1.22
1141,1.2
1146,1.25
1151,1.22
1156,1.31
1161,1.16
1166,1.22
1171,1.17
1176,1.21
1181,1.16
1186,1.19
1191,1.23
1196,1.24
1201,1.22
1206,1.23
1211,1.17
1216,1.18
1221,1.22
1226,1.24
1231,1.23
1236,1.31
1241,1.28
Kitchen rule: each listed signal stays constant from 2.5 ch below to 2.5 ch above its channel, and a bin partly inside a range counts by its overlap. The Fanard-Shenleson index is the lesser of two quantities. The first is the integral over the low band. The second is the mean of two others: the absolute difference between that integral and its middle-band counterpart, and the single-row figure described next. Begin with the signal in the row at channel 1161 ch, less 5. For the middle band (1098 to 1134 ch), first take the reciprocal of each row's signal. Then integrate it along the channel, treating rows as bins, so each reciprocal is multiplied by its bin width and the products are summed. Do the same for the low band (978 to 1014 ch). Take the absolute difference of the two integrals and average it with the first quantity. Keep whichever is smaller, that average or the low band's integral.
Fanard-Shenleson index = -2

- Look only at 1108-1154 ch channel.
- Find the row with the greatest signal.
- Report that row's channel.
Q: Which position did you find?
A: 1146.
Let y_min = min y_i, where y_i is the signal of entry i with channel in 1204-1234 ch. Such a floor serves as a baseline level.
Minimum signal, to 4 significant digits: 1.170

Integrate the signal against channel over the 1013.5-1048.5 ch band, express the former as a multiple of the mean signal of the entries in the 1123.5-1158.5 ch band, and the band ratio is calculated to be 34.7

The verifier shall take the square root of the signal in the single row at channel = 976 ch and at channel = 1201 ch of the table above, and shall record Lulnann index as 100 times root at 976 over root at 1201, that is 98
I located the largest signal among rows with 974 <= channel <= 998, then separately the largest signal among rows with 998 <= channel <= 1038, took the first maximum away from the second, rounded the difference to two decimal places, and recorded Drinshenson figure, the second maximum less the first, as 0.02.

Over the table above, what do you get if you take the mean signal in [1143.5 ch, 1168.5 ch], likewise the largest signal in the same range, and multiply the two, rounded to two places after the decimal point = 1.61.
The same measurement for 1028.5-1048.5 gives 1.55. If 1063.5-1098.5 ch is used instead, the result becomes 1.63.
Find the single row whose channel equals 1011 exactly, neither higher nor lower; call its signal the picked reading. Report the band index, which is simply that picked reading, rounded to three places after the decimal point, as 1.200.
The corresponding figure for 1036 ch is 1.190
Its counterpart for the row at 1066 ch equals 1.270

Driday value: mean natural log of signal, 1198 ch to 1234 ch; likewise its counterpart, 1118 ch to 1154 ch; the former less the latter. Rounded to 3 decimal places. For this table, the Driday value 0.005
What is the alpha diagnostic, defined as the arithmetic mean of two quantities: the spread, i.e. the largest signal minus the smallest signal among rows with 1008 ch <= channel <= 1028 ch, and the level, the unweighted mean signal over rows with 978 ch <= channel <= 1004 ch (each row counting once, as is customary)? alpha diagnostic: 0.644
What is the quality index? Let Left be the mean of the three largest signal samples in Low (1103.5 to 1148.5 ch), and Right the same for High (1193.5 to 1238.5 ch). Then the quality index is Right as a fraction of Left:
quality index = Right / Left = 1.008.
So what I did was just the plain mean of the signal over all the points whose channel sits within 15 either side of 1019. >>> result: 1.22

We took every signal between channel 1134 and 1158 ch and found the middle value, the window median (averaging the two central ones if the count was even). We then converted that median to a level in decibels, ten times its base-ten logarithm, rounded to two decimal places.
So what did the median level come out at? 0.86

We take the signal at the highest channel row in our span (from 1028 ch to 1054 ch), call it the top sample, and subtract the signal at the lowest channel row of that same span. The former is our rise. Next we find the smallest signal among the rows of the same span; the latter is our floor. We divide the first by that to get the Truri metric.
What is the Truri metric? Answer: -1.04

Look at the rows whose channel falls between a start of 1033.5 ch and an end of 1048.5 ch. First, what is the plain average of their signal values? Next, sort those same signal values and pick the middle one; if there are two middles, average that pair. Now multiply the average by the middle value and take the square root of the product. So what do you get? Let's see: 1.19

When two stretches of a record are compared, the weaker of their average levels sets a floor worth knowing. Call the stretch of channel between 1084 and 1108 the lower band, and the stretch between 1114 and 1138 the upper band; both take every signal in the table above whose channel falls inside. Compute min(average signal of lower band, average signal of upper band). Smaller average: 1.20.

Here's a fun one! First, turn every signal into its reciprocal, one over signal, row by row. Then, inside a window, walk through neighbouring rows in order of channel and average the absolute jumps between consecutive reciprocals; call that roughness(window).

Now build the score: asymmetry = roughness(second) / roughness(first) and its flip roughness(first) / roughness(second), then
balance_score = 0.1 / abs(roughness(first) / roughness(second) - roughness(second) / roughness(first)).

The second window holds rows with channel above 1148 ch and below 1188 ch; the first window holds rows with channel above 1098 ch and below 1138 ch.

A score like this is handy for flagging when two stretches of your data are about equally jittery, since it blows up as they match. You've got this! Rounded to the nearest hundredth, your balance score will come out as 0.11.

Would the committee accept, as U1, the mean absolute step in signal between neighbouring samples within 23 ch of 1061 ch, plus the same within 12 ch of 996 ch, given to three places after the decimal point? 0.227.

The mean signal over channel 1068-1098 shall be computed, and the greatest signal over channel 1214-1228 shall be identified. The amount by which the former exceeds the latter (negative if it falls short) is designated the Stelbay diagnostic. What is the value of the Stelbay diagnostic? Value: 0.00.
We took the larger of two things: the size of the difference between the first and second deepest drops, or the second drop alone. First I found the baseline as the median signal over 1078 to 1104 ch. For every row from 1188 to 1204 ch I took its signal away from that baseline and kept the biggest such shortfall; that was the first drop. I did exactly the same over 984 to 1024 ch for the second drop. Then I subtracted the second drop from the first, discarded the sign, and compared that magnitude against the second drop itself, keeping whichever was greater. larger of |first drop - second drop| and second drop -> 0.07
